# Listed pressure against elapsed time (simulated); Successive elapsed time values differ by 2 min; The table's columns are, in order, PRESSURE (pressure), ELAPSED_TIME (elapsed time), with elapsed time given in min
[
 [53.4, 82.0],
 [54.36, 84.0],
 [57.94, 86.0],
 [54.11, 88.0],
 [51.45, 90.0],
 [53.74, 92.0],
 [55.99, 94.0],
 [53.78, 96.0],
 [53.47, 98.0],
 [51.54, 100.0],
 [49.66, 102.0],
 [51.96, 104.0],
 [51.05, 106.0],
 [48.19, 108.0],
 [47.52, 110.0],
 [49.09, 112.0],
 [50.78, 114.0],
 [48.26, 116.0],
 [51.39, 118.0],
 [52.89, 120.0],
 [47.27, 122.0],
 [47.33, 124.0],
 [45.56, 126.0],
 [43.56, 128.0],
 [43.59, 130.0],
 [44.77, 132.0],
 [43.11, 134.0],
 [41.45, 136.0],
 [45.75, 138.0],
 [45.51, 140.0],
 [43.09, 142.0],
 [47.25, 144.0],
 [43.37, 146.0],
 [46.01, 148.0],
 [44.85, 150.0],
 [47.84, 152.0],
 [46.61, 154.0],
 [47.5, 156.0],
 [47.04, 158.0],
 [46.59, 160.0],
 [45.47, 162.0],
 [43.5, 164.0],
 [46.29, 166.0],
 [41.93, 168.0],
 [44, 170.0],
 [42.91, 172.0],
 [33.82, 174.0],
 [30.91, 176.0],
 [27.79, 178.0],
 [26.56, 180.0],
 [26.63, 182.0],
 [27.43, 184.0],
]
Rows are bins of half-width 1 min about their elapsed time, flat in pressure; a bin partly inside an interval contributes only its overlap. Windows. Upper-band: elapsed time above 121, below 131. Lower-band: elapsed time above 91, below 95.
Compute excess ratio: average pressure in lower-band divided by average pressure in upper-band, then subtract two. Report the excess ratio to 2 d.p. -0.79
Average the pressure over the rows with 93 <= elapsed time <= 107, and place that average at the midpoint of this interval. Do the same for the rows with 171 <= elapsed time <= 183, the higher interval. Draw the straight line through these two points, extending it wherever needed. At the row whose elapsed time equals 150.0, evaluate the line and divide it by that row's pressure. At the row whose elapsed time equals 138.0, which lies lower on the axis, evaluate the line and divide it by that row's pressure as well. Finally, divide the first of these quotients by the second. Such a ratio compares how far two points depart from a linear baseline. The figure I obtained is 0.94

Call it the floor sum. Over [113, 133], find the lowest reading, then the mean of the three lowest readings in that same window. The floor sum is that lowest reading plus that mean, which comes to 88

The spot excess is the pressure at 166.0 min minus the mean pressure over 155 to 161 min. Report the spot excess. -1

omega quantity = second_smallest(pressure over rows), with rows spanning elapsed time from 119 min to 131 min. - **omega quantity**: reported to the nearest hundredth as 43.59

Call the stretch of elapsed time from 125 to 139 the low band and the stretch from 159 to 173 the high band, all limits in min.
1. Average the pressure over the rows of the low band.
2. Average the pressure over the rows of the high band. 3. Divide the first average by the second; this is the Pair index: 0.99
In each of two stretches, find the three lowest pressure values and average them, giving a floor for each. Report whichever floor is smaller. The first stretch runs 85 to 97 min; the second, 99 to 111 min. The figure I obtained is 48.5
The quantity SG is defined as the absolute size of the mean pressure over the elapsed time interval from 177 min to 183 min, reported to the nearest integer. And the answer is 27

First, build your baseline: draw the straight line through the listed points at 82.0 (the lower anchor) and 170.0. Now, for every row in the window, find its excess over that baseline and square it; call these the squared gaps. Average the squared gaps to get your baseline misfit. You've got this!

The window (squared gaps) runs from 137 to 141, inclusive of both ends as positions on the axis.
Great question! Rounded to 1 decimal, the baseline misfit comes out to 2.8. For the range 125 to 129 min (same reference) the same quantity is 17.1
